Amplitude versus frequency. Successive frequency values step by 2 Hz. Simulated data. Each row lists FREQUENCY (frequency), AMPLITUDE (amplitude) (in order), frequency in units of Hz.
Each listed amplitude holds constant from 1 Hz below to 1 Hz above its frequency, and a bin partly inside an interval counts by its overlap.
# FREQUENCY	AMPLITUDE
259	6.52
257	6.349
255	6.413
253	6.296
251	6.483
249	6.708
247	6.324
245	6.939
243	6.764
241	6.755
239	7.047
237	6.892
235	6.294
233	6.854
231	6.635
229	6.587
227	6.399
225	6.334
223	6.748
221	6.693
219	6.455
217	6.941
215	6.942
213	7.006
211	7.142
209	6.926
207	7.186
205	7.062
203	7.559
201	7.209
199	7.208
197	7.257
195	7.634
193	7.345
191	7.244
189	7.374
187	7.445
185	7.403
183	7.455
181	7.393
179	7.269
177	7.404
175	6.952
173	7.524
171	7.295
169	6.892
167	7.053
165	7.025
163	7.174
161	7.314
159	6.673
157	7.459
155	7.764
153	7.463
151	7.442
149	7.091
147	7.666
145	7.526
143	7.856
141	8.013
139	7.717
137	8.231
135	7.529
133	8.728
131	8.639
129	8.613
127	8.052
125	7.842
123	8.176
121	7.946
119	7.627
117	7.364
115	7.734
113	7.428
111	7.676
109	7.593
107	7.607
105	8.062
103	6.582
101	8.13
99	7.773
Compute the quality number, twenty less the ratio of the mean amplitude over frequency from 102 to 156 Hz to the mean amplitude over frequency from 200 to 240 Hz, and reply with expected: 18.86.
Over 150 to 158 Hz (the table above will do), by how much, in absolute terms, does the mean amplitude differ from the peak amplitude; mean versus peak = 0.23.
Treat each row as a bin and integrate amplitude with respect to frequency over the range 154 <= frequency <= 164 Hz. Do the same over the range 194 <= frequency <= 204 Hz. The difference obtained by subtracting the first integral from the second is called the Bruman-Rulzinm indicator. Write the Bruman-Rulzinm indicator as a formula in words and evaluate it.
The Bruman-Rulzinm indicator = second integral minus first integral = 1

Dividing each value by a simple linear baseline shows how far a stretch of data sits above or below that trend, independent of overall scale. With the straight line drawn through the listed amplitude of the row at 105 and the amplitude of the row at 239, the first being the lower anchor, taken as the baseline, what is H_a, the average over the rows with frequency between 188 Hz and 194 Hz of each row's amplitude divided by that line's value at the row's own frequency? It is 0.988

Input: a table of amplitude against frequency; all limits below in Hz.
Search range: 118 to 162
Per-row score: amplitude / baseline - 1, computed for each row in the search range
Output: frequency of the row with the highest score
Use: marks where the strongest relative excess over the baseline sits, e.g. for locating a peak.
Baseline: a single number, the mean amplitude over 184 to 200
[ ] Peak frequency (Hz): 133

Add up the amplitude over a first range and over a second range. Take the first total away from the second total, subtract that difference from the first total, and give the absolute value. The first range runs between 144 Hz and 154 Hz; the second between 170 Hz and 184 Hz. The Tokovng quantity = 23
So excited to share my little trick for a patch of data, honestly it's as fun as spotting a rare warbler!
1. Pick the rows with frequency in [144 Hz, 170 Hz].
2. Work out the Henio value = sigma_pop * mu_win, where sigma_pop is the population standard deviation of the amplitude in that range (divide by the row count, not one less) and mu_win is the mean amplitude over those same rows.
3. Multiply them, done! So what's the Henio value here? 2.23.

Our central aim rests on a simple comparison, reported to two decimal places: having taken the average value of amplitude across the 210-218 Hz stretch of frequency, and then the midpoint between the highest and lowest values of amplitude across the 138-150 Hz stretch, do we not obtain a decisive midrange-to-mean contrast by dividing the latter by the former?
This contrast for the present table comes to 1.08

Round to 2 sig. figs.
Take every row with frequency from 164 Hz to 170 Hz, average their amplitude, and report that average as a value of 7.0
